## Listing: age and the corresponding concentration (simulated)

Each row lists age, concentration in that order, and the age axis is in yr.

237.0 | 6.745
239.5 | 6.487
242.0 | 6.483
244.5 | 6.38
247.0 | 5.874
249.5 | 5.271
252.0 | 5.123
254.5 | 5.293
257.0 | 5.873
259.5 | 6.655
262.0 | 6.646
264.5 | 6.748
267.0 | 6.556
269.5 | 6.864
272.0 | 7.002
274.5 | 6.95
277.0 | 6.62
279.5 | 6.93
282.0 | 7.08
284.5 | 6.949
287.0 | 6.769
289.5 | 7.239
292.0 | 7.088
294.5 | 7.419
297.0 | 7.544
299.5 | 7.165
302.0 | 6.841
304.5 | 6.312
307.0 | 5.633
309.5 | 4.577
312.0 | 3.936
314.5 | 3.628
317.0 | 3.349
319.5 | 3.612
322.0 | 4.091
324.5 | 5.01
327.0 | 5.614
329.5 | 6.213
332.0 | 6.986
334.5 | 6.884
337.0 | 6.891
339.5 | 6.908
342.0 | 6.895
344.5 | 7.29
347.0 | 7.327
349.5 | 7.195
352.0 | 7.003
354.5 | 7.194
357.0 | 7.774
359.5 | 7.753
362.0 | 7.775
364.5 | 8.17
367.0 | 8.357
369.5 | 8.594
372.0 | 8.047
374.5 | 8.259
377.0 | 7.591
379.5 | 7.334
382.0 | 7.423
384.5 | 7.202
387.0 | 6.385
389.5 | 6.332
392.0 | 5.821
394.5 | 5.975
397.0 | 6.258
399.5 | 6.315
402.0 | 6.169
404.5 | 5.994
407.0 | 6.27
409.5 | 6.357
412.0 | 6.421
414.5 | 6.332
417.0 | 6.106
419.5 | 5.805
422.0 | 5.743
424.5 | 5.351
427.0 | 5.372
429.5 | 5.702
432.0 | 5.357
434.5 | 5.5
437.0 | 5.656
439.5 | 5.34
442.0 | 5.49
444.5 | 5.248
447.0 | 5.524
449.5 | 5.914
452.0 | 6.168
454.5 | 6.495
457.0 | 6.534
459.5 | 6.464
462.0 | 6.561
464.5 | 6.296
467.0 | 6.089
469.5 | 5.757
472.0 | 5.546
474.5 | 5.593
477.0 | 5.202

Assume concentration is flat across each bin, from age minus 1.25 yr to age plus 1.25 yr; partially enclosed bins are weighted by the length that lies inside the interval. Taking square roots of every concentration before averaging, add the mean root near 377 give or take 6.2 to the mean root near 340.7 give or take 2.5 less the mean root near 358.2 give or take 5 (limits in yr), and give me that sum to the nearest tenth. 2.6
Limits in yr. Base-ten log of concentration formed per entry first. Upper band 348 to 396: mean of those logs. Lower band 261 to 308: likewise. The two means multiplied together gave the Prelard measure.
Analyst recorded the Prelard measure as 0.72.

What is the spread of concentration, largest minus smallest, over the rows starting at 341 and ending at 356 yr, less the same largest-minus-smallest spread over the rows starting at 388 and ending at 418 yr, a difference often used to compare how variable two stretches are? -0.2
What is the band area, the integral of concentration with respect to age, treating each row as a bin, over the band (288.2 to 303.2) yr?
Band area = 108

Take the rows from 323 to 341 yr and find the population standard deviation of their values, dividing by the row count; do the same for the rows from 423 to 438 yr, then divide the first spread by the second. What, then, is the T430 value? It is 5.0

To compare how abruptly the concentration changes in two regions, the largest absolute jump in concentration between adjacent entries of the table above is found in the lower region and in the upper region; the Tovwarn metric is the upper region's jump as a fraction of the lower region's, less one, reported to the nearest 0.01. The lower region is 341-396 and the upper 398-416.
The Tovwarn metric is -0.66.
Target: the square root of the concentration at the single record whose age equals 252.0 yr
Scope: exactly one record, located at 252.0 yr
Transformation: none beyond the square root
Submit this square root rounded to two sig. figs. 2.3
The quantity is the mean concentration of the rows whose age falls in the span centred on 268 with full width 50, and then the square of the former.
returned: 42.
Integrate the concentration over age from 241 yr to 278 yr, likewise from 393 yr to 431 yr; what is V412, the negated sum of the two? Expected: -461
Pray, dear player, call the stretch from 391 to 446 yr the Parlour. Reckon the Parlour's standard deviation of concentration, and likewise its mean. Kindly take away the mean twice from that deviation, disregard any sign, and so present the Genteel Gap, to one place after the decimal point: 11.3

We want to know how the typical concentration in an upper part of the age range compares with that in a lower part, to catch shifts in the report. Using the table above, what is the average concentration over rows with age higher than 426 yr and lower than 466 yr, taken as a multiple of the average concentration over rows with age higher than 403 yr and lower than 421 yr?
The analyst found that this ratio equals 0.95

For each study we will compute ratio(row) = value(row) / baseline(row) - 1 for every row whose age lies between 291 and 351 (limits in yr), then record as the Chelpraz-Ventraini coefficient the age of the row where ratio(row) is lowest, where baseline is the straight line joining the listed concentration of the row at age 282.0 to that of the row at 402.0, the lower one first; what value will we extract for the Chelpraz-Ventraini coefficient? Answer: 317.0 yr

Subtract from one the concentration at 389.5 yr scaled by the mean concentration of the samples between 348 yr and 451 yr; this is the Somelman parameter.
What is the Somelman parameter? 0.03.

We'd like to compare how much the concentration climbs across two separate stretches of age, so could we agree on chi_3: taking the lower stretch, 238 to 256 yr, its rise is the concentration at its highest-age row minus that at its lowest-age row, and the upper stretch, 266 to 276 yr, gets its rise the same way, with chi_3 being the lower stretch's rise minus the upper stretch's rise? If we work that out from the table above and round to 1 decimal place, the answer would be -1.6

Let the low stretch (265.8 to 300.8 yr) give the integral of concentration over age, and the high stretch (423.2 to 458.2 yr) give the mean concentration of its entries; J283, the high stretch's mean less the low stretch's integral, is -240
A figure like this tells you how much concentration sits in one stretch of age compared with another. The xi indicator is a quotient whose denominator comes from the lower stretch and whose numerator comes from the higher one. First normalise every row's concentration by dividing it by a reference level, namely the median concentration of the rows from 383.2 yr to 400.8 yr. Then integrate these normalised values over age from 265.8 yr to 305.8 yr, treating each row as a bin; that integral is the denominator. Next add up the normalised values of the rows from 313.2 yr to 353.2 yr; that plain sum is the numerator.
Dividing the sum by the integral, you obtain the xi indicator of 0.34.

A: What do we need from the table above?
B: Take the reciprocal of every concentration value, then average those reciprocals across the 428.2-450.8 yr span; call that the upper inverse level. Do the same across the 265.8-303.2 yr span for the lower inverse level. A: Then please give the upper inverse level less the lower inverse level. 0.038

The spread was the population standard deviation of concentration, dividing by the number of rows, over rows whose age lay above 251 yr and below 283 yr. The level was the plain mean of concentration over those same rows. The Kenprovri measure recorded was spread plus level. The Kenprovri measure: 7.1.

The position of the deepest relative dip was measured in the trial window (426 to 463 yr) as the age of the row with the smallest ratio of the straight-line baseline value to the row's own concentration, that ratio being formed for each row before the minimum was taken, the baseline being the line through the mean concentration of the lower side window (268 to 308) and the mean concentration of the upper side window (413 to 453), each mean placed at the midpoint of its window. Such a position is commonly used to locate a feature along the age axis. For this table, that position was 462.0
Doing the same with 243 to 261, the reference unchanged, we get 259.5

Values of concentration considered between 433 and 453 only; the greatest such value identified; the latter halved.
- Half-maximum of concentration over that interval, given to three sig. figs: 3.08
